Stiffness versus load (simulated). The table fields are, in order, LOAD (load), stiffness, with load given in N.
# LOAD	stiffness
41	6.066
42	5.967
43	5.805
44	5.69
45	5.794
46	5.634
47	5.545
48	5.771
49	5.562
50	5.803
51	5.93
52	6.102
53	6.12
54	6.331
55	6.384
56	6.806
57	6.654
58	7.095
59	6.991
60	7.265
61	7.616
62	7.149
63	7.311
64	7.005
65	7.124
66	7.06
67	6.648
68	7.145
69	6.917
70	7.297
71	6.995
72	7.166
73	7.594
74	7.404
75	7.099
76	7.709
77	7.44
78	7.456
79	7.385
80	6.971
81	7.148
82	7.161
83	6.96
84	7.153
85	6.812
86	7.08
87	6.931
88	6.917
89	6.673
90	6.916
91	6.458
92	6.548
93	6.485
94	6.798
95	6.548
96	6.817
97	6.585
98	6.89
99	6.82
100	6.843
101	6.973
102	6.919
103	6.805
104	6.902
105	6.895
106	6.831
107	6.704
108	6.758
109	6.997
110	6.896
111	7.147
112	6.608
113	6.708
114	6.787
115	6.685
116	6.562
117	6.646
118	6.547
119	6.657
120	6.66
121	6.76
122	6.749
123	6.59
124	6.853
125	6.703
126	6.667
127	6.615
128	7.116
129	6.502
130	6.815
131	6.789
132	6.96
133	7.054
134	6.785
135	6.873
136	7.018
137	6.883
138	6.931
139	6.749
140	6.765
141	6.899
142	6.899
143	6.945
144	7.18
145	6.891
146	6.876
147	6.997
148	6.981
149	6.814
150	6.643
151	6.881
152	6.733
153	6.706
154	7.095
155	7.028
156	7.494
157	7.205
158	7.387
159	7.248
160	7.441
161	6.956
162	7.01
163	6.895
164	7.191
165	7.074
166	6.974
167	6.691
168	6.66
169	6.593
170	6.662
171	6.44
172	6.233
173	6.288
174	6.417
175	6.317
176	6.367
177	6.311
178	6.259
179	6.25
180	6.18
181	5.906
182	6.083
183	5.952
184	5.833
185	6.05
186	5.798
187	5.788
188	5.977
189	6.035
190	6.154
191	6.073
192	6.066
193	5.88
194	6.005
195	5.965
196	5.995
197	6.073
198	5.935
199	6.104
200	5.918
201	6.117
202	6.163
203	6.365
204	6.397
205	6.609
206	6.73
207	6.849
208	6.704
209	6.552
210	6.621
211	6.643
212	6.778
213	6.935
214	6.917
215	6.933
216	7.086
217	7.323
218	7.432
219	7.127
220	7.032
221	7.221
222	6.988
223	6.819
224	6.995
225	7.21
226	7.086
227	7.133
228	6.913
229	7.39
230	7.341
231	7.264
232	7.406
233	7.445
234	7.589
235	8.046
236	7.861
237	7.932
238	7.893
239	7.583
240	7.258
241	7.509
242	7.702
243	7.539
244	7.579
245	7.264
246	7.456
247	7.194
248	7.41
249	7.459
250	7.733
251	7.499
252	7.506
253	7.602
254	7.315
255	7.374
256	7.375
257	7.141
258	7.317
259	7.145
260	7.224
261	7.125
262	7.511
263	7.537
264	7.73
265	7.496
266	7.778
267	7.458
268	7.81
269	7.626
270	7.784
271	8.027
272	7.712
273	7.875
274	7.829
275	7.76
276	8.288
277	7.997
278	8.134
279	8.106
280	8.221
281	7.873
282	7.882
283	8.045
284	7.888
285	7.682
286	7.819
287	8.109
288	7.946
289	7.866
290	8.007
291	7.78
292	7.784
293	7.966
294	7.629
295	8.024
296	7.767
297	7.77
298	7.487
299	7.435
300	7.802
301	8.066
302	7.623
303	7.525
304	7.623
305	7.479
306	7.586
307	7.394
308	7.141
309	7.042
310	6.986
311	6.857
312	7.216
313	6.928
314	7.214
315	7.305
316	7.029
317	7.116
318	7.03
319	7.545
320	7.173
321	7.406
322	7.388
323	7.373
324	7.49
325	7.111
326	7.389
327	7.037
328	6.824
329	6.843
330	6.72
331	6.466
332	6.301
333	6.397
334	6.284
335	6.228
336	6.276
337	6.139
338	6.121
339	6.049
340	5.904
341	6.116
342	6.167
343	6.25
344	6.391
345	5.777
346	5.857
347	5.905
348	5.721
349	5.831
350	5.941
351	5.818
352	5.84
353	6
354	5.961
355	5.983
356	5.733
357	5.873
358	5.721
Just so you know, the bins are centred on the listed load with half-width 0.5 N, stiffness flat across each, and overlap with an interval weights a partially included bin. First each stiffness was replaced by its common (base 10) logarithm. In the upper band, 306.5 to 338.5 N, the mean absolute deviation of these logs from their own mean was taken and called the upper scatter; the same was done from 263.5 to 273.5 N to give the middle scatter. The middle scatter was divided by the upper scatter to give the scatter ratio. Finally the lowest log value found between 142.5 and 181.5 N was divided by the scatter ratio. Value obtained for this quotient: 2.5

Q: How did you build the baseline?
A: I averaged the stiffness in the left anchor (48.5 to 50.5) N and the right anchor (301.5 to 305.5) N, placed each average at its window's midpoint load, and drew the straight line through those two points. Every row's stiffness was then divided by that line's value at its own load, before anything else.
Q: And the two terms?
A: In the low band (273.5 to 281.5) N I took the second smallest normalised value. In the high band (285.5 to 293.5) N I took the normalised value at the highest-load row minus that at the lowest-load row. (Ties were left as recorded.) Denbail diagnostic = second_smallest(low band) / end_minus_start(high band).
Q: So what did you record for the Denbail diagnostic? 86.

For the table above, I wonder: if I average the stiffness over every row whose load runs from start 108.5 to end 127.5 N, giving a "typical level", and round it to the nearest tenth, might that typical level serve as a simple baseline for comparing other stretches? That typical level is 6.7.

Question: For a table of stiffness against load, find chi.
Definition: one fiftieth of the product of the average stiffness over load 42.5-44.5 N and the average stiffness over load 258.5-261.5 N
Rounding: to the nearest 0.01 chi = 0.82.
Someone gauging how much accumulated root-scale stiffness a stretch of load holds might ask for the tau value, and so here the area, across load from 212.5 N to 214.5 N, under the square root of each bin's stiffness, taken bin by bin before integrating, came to 5.3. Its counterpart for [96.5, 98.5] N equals 5.2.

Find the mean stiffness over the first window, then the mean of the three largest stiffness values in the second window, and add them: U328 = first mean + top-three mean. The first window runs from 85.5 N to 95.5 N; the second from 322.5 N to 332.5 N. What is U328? 14.2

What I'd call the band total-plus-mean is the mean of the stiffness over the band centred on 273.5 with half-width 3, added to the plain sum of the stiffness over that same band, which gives 55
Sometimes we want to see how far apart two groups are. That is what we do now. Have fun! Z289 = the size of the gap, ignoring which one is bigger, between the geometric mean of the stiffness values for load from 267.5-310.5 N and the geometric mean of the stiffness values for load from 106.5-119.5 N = 1.02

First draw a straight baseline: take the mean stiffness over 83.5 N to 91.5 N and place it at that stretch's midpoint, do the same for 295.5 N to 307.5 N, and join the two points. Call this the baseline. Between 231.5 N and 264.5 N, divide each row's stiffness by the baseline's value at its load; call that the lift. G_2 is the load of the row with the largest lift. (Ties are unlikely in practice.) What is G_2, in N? 235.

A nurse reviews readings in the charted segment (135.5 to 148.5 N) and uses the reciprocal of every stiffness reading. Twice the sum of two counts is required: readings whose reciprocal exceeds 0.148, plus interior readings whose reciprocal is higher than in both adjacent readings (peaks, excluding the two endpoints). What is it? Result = 8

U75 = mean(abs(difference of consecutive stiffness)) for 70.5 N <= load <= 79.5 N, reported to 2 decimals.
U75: 0.26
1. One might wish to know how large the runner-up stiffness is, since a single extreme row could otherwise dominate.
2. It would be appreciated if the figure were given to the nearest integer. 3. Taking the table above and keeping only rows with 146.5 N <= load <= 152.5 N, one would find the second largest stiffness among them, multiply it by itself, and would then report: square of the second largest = 49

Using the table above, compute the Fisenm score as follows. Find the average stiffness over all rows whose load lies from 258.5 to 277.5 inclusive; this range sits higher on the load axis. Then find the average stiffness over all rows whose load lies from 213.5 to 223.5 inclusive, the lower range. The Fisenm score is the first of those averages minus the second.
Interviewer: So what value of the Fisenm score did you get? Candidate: 0.6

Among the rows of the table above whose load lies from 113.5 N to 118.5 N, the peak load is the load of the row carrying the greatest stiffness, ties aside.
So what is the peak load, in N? 114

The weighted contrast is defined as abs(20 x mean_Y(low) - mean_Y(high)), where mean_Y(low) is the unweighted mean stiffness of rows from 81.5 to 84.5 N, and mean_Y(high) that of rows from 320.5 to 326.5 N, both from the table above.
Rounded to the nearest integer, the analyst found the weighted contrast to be 134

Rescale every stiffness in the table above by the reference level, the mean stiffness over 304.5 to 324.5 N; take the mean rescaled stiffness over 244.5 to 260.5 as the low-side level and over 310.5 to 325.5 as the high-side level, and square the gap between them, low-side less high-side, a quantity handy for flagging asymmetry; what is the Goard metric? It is 0.001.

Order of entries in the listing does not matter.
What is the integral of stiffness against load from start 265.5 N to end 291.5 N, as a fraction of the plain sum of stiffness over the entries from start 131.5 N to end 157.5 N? 1.14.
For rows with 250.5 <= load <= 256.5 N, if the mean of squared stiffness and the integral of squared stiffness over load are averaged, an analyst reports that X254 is 194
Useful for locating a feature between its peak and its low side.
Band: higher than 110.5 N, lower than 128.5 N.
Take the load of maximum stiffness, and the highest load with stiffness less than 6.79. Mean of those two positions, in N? 119.0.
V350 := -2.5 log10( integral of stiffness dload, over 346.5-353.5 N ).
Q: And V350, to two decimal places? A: -4.03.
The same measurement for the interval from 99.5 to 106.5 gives -4.21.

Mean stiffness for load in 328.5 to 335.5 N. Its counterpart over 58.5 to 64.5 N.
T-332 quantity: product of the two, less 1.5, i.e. 45.2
